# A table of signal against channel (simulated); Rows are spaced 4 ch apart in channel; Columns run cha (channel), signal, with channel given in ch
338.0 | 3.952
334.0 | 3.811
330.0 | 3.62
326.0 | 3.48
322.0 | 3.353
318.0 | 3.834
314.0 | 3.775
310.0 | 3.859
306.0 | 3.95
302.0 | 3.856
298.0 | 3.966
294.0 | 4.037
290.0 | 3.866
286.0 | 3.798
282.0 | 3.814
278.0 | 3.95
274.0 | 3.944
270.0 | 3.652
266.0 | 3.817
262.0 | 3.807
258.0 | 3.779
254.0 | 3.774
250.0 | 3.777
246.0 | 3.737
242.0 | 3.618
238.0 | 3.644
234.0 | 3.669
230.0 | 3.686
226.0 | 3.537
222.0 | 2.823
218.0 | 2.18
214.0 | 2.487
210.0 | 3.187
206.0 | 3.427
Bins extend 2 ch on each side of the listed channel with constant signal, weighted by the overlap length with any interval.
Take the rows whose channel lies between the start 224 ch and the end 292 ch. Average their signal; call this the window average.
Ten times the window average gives 37.6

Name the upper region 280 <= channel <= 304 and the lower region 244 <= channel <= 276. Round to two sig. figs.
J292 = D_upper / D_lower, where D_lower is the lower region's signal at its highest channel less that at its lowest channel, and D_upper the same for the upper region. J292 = 0.20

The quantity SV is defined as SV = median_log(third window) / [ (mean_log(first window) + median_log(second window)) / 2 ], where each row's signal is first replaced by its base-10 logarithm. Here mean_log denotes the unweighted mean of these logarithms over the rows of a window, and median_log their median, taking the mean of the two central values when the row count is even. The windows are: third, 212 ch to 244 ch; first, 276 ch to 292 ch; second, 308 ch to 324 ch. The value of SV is 0.949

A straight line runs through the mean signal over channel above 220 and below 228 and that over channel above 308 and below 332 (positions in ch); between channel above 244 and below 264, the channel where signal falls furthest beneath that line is 258.0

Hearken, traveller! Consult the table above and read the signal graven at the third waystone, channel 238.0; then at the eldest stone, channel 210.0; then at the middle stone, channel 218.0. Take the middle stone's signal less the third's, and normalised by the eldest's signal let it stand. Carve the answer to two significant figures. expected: -0.46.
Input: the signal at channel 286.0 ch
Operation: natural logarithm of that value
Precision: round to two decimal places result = 1.33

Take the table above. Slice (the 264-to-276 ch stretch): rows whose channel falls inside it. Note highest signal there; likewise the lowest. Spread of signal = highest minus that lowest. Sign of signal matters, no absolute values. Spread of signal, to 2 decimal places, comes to 0.29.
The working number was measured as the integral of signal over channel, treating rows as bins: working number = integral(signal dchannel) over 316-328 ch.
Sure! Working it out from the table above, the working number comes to 42.7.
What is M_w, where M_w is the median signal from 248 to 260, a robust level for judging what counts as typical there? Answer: 3.78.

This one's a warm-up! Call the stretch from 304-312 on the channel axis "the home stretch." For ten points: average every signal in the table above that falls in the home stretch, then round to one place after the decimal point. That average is 3.9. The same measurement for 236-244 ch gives 3.6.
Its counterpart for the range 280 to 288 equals 3.8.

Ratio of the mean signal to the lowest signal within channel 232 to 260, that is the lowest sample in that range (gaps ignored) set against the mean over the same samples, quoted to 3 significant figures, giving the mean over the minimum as 1.03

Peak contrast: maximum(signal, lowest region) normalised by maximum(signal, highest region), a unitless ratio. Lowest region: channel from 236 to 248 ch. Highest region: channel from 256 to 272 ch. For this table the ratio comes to 0.98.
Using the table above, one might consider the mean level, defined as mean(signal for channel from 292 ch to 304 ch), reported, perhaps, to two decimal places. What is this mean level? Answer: 3.95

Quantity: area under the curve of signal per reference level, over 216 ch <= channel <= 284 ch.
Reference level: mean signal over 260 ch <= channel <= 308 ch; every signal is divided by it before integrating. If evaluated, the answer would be 63 ch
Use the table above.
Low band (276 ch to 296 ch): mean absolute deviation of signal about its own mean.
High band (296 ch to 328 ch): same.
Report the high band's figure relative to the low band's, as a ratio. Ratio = 2.1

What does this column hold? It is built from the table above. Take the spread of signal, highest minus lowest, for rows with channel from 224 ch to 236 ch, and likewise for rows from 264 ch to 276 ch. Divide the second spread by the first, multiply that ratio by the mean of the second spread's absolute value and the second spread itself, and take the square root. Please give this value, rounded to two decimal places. 0.76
